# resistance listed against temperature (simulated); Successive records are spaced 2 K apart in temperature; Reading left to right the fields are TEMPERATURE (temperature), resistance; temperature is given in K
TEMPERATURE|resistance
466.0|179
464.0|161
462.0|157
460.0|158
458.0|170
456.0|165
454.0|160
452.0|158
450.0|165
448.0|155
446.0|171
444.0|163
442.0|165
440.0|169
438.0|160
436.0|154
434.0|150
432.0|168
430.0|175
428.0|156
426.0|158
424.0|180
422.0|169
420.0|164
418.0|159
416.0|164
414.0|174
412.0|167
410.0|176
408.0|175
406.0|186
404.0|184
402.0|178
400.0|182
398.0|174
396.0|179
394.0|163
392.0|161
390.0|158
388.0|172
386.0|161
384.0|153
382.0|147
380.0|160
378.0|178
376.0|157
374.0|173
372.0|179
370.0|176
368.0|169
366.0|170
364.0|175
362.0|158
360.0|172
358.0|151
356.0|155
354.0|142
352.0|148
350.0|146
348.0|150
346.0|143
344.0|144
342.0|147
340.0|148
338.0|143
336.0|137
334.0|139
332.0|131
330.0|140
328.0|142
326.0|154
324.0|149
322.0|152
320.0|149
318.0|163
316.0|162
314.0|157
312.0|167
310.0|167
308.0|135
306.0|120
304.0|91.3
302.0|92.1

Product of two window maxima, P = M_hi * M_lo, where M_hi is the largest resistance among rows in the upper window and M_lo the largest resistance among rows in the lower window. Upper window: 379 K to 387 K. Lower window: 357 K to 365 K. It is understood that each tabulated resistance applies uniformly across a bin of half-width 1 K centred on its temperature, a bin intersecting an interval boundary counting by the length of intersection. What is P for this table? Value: 28175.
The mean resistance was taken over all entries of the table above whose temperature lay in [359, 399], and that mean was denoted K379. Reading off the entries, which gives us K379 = 167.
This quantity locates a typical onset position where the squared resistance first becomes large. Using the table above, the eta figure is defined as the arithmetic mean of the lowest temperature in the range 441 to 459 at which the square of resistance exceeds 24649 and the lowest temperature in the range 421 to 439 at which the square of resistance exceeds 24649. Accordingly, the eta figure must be 432 K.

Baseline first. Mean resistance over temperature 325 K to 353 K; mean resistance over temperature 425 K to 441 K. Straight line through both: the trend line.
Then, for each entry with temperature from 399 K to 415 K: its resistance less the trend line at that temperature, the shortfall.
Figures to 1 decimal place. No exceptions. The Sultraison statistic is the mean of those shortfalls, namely 21.4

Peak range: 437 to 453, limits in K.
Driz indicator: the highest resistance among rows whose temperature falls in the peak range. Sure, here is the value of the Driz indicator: 171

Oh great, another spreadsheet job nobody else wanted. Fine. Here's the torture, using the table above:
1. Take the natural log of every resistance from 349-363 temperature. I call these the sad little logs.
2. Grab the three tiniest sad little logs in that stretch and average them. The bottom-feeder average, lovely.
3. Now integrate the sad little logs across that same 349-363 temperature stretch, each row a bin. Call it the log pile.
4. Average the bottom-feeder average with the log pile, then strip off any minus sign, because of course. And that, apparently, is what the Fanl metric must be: 37.7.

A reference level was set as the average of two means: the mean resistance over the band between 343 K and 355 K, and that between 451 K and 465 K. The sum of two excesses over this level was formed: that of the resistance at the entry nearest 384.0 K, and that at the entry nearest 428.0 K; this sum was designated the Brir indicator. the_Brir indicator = 2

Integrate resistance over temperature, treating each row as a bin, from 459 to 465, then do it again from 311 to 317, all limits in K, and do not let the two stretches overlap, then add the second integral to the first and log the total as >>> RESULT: 1924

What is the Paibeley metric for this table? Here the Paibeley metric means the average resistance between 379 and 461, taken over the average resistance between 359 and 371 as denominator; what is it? 0.98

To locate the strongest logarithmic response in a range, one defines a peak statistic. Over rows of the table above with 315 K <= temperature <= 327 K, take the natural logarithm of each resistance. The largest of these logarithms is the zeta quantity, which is 5.09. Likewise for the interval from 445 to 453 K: 5.14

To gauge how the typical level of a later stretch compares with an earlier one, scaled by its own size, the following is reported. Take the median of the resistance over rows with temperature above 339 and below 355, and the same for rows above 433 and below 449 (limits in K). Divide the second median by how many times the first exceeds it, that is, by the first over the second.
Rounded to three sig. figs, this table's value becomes 178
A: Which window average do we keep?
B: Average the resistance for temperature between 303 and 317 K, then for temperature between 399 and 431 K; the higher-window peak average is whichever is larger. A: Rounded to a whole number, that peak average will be 172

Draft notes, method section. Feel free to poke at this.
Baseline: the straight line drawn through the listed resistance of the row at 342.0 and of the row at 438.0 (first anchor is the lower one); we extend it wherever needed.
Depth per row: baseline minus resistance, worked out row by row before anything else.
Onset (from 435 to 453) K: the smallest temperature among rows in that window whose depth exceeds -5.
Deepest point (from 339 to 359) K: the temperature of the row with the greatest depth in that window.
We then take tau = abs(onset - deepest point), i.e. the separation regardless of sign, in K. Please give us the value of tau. 82 K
